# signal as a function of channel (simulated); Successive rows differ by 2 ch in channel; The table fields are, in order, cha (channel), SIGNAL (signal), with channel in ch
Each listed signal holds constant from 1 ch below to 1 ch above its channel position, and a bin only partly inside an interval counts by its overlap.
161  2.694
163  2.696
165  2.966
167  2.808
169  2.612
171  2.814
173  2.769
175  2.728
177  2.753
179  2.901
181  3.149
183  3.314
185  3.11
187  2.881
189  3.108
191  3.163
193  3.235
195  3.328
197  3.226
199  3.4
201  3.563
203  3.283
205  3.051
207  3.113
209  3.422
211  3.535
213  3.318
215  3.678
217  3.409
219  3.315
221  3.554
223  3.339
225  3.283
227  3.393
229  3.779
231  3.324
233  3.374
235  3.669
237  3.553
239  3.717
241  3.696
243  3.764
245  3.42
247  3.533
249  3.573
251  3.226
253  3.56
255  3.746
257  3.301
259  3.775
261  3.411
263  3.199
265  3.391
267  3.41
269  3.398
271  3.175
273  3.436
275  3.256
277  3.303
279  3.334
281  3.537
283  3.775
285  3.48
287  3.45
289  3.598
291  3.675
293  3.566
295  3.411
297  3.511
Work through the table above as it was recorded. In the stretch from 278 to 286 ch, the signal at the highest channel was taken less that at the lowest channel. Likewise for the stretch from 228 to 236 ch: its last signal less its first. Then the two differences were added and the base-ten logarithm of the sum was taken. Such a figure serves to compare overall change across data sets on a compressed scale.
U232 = -1.4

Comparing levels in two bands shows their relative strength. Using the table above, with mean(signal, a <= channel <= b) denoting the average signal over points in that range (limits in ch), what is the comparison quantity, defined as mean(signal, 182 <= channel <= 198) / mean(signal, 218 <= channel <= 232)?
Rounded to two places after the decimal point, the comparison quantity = 0.93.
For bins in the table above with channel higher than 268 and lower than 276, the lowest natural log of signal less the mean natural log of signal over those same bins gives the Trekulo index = -0.04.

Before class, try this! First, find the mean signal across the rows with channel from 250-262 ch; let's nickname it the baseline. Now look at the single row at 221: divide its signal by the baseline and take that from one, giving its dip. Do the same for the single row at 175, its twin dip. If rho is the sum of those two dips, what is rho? 0.21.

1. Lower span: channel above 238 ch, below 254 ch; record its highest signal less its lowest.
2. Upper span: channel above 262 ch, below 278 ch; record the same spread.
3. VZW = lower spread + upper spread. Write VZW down 0.80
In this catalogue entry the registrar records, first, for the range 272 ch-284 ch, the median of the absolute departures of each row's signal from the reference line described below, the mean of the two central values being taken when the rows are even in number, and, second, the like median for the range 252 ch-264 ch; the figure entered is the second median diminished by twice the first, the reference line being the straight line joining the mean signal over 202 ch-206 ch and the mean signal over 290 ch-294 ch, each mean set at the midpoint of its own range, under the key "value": -0.21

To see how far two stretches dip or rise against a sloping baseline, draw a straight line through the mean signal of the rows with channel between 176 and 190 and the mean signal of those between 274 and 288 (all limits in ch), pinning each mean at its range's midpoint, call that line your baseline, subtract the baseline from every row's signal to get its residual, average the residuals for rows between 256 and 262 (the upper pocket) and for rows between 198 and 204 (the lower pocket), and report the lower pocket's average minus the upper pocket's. 0.17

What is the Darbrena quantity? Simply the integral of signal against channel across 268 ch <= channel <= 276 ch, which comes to 27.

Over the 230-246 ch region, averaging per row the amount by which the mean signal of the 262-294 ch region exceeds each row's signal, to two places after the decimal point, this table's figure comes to -0.13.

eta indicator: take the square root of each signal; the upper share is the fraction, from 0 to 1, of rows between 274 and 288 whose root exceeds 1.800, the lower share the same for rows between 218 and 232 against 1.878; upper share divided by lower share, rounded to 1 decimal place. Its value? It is 3.5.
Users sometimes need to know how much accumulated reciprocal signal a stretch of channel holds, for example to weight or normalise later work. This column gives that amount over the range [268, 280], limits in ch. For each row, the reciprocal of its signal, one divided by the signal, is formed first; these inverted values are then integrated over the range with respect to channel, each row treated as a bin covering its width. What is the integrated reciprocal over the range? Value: 3.6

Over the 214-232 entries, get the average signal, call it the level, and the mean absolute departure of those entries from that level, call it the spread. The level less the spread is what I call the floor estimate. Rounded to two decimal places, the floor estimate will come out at 3.31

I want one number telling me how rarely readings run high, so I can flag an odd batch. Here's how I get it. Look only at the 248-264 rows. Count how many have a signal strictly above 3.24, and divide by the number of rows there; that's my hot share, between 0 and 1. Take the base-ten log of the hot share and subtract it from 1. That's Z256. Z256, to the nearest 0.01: 1.12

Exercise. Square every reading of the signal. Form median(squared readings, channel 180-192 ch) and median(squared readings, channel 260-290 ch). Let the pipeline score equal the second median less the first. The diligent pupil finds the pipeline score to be 1.8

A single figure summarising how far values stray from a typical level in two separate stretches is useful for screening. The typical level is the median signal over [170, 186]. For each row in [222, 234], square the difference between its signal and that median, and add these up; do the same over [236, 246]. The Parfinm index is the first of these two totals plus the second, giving 5.1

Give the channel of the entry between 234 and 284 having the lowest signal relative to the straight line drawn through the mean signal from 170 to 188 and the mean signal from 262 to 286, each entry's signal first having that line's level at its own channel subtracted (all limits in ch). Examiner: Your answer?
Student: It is 271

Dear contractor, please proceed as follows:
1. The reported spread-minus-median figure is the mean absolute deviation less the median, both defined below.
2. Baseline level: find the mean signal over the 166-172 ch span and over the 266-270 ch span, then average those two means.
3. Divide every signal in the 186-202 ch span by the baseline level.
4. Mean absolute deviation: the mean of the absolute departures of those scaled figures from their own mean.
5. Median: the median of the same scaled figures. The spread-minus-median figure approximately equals -1.00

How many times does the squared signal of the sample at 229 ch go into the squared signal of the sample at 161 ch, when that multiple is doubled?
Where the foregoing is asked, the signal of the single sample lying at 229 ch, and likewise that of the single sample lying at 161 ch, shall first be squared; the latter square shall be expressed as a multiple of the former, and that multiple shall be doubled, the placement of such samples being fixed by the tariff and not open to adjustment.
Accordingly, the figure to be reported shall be 1.0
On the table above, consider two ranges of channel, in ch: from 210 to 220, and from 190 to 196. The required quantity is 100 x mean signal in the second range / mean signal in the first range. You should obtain 94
